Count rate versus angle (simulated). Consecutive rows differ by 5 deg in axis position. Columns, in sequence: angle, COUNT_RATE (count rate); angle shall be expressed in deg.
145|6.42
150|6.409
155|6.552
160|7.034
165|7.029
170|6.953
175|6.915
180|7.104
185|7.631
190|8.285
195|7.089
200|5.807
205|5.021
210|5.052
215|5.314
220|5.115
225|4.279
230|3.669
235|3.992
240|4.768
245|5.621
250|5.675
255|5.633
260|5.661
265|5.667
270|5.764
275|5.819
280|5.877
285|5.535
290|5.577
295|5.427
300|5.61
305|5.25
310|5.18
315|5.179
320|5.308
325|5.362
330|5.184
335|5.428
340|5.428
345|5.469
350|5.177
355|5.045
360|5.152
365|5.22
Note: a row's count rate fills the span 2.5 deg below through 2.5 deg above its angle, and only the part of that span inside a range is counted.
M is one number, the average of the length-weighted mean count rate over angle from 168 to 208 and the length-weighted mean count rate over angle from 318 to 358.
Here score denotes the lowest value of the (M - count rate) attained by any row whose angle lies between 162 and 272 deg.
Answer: -2.22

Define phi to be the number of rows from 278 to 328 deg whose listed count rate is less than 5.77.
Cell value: 9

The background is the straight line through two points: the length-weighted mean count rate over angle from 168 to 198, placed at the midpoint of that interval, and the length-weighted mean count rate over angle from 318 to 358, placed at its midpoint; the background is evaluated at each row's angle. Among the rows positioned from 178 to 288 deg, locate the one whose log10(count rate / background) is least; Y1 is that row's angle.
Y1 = 230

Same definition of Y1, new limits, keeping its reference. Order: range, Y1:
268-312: 310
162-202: 200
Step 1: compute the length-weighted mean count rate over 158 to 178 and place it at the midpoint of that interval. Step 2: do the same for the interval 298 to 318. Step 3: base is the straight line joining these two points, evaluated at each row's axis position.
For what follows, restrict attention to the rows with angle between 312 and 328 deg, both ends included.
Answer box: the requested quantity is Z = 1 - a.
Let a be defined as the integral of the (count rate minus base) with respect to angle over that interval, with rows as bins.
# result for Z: -1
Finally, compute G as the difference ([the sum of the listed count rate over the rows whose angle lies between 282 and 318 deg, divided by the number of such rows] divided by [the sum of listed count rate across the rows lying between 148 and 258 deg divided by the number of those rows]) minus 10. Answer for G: -9.09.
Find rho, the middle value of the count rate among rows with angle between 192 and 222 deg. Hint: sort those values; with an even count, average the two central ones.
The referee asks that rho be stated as 5.2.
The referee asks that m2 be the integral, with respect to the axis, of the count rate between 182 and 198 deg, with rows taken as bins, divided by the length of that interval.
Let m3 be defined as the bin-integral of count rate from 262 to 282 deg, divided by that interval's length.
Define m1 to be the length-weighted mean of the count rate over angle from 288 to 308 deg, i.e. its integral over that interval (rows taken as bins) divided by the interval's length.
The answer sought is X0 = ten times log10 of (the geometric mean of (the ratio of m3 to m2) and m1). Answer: 3.09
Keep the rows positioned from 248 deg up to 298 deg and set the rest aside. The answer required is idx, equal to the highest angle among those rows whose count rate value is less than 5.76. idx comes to 295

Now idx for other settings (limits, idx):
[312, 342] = 340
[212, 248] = 245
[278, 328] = 325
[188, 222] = 220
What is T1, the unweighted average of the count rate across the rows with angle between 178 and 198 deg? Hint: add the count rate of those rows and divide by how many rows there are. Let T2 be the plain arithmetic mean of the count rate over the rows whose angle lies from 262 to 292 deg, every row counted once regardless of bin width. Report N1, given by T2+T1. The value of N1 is 13.2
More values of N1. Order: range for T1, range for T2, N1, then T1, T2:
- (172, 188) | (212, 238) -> 11.7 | 7.2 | 4.5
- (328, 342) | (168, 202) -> 12.5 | 5.3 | 7.1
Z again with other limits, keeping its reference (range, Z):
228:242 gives 30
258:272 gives 3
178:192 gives -11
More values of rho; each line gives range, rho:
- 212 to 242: 4.5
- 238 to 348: 5.5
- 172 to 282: 5.7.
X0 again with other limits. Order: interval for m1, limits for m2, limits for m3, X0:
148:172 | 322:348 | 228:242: 3.60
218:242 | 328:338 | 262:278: 3.36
